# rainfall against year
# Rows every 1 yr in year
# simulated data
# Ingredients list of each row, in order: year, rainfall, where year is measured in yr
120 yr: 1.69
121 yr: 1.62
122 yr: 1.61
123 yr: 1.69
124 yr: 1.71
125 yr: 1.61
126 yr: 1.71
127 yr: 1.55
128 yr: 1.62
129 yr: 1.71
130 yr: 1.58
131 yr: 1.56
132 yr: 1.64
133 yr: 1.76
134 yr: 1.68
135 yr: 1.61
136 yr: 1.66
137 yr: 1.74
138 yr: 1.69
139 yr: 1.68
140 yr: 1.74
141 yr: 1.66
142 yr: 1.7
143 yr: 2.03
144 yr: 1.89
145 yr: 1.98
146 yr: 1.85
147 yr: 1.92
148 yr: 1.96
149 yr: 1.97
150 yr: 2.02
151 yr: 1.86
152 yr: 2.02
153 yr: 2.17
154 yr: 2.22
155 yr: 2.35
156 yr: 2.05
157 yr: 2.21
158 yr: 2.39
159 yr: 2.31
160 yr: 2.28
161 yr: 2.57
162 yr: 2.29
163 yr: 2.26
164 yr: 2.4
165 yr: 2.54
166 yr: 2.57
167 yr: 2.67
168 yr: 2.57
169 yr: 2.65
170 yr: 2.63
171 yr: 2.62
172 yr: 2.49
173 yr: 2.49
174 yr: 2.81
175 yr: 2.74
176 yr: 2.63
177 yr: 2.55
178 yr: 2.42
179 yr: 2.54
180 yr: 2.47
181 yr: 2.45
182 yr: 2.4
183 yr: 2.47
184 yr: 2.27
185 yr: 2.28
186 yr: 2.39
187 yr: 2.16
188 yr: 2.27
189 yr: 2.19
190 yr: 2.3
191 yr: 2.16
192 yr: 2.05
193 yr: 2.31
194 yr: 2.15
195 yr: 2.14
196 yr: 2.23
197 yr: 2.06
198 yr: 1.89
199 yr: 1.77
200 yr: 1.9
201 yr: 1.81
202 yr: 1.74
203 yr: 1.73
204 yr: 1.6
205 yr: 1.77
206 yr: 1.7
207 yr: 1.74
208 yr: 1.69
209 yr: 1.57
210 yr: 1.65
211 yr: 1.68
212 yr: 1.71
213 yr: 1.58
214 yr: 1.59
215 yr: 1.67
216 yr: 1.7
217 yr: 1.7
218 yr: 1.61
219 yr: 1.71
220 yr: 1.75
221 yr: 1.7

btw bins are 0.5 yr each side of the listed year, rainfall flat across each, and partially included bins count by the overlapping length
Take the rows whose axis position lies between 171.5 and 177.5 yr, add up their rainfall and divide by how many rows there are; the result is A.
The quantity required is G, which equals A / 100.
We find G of 0.0262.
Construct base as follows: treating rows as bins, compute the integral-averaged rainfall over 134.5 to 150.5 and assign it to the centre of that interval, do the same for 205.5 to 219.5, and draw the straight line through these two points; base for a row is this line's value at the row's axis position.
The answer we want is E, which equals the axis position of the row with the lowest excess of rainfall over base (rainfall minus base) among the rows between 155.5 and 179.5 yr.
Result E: 156 yr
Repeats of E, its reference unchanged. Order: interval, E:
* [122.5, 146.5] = 127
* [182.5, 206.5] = 204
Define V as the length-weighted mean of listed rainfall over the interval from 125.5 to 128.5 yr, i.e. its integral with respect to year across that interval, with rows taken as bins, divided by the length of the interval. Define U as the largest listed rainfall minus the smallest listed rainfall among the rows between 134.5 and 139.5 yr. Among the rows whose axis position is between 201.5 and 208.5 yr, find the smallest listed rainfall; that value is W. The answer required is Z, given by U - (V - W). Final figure 0.1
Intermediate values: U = 0.13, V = 1.63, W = 1.6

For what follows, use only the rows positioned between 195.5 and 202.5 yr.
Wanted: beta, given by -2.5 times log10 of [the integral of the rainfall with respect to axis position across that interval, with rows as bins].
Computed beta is -2.82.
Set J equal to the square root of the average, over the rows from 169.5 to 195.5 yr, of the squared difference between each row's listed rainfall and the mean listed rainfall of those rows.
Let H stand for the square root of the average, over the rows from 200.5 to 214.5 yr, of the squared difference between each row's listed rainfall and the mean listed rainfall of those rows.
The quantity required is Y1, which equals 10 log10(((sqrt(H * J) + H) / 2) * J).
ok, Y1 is -17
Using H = 0.07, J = 0.19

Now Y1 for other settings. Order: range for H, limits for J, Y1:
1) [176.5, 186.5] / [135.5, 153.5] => -18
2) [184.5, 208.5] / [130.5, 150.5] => -15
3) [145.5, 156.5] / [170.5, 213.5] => -12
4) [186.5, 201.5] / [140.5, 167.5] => -13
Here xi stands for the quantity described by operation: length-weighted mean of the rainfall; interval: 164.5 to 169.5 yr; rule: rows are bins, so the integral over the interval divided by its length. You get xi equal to 2.60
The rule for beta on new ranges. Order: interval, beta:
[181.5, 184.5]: -2.13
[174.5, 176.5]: -1.82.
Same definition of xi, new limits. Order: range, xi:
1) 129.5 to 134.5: 1.64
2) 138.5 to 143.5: 1.76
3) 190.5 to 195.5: 2.16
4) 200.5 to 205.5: 1.73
